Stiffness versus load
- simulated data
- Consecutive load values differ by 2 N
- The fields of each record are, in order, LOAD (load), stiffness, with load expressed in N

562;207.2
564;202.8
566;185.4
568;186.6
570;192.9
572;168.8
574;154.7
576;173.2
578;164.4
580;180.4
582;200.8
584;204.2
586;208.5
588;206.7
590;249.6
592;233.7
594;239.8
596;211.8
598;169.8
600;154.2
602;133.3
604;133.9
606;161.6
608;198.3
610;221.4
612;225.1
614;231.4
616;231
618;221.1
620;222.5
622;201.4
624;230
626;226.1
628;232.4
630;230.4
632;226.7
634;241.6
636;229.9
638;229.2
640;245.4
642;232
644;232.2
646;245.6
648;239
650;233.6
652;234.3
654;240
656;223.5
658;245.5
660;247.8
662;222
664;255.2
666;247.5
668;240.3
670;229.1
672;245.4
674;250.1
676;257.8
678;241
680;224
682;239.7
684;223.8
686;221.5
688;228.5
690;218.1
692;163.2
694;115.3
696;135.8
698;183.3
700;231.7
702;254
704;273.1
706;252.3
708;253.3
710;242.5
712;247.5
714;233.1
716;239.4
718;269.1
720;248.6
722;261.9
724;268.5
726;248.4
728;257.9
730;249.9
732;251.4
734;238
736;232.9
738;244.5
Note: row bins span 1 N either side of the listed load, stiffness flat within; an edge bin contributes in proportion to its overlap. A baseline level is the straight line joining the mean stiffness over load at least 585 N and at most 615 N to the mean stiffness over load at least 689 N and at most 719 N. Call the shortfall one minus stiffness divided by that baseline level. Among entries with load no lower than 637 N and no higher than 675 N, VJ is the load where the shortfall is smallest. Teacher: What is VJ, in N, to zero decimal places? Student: 664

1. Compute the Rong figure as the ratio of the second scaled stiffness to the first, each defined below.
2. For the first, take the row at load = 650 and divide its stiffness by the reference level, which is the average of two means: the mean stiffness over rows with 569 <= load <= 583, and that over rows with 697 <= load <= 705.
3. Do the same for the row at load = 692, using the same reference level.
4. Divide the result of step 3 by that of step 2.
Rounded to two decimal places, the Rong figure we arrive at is 0.70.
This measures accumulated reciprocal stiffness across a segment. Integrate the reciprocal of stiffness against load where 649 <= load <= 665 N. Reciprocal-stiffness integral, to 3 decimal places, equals 0.067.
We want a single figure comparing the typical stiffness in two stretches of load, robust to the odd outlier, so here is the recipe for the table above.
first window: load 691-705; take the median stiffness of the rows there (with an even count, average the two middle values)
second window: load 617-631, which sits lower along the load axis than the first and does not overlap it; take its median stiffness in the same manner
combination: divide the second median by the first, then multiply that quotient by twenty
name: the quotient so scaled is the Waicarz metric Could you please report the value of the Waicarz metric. 24.7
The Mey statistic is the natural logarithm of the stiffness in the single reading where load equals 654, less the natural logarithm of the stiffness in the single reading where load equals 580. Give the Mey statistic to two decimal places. 0.29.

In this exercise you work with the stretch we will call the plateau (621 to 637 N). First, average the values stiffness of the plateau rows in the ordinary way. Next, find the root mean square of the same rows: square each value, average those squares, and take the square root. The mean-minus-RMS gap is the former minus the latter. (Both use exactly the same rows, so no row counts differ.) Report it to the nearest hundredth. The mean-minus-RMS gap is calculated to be -0.25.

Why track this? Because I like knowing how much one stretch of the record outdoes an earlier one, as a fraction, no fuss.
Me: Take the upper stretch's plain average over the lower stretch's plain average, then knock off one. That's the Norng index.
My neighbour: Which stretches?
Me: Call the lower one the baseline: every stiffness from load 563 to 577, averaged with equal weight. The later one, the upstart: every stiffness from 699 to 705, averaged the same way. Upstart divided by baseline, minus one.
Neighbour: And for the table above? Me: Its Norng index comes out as 0.40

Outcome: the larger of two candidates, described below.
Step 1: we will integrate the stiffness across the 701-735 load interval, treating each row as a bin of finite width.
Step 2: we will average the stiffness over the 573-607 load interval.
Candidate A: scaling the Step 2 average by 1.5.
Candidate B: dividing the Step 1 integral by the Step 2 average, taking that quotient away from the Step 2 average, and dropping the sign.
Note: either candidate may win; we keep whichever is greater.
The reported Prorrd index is 281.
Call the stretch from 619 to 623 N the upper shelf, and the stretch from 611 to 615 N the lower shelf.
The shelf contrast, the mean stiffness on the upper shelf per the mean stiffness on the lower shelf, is 0.93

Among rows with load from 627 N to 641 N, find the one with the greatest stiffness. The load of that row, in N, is 640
